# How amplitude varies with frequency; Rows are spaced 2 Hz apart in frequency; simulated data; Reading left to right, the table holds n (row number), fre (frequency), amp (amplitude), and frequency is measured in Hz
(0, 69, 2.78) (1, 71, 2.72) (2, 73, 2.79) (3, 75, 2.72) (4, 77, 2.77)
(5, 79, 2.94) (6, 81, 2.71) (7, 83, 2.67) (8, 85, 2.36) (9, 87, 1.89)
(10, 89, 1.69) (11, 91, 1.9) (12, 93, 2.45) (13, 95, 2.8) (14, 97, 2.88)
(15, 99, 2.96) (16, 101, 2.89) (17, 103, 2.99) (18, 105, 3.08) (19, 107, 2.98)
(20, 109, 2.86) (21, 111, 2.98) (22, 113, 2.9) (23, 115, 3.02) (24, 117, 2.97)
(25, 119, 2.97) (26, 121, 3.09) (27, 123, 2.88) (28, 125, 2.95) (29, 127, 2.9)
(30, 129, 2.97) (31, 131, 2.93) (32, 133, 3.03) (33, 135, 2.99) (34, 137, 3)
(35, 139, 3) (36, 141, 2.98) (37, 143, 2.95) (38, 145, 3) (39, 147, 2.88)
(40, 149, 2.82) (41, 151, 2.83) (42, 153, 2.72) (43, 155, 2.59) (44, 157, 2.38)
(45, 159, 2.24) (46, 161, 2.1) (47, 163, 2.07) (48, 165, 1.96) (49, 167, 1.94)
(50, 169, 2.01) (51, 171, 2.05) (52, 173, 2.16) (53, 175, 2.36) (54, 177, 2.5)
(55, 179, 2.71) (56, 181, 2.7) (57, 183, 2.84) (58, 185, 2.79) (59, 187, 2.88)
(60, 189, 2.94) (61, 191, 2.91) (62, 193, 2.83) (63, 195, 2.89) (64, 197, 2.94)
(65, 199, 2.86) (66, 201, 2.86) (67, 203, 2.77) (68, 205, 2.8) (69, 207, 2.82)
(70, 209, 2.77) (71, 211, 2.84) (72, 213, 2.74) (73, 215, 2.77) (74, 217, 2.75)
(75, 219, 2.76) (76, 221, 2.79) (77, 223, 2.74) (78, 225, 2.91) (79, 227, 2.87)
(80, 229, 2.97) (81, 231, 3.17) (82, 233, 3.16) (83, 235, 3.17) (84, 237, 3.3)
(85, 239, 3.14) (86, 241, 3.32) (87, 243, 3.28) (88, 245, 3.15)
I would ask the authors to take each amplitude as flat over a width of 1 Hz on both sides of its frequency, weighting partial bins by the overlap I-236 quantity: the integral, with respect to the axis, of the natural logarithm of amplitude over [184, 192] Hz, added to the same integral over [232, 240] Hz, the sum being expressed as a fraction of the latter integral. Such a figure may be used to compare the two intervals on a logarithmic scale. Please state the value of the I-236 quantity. 1.91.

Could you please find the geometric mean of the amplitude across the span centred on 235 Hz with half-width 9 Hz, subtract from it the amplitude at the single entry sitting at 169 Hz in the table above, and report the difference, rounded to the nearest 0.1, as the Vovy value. 1.1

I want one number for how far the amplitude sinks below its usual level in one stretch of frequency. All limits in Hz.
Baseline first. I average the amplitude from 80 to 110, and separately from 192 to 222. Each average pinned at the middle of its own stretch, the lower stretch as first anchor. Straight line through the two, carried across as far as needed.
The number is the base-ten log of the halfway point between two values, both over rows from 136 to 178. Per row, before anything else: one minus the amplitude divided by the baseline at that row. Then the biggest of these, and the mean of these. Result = -0.7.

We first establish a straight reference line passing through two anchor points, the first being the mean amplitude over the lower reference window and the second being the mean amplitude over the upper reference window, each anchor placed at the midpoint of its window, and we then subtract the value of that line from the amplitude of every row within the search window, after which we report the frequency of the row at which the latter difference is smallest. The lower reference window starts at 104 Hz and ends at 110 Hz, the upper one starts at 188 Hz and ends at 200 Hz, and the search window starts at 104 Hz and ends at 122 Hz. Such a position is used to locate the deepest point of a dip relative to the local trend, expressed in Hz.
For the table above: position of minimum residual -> 109 Hz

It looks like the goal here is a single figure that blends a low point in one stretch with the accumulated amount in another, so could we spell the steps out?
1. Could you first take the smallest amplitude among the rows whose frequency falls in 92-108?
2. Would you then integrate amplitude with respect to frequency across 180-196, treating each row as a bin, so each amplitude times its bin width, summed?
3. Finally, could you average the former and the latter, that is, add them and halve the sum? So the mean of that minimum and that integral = 24.0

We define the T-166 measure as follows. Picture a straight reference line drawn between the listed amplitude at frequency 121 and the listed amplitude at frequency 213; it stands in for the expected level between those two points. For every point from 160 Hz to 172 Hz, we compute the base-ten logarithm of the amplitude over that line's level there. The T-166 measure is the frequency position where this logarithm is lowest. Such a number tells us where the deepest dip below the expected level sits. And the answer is 167 Hz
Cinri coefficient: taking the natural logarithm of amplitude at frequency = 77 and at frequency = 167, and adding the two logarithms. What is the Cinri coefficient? 1.68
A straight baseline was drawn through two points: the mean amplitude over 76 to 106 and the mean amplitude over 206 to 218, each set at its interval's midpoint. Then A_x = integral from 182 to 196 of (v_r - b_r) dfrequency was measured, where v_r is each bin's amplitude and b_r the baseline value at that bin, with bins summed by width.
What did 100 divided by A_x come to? 59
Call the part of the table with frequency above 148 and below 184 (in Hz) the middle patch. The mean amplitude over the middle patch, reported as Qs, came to 2.39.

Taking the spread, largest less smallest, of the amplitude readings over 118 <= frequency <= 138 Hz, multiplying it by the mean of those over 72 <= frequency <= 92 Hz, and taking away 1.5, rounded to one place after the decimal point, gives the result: -1.0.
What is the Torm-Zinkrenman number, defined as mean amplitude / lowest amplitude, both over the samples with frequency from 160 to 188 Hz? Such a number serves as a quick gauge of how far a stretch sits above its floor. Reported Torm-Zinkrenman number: 1.22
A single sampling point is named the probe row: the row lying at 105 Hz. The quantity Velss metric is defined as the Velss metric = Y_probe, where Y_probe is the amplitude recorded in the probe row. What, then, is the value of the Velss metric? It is 3.08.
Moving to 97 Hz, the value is 2.88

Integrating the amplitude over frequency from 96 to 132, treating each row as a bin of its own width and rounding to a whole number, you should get 106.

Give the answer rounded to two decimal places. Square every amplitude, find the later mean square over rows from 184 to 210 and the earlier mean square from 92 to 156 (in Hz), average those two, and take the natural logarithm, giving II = 2.12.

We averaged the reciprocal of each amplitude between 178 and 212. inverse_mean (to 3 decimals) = 0.353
